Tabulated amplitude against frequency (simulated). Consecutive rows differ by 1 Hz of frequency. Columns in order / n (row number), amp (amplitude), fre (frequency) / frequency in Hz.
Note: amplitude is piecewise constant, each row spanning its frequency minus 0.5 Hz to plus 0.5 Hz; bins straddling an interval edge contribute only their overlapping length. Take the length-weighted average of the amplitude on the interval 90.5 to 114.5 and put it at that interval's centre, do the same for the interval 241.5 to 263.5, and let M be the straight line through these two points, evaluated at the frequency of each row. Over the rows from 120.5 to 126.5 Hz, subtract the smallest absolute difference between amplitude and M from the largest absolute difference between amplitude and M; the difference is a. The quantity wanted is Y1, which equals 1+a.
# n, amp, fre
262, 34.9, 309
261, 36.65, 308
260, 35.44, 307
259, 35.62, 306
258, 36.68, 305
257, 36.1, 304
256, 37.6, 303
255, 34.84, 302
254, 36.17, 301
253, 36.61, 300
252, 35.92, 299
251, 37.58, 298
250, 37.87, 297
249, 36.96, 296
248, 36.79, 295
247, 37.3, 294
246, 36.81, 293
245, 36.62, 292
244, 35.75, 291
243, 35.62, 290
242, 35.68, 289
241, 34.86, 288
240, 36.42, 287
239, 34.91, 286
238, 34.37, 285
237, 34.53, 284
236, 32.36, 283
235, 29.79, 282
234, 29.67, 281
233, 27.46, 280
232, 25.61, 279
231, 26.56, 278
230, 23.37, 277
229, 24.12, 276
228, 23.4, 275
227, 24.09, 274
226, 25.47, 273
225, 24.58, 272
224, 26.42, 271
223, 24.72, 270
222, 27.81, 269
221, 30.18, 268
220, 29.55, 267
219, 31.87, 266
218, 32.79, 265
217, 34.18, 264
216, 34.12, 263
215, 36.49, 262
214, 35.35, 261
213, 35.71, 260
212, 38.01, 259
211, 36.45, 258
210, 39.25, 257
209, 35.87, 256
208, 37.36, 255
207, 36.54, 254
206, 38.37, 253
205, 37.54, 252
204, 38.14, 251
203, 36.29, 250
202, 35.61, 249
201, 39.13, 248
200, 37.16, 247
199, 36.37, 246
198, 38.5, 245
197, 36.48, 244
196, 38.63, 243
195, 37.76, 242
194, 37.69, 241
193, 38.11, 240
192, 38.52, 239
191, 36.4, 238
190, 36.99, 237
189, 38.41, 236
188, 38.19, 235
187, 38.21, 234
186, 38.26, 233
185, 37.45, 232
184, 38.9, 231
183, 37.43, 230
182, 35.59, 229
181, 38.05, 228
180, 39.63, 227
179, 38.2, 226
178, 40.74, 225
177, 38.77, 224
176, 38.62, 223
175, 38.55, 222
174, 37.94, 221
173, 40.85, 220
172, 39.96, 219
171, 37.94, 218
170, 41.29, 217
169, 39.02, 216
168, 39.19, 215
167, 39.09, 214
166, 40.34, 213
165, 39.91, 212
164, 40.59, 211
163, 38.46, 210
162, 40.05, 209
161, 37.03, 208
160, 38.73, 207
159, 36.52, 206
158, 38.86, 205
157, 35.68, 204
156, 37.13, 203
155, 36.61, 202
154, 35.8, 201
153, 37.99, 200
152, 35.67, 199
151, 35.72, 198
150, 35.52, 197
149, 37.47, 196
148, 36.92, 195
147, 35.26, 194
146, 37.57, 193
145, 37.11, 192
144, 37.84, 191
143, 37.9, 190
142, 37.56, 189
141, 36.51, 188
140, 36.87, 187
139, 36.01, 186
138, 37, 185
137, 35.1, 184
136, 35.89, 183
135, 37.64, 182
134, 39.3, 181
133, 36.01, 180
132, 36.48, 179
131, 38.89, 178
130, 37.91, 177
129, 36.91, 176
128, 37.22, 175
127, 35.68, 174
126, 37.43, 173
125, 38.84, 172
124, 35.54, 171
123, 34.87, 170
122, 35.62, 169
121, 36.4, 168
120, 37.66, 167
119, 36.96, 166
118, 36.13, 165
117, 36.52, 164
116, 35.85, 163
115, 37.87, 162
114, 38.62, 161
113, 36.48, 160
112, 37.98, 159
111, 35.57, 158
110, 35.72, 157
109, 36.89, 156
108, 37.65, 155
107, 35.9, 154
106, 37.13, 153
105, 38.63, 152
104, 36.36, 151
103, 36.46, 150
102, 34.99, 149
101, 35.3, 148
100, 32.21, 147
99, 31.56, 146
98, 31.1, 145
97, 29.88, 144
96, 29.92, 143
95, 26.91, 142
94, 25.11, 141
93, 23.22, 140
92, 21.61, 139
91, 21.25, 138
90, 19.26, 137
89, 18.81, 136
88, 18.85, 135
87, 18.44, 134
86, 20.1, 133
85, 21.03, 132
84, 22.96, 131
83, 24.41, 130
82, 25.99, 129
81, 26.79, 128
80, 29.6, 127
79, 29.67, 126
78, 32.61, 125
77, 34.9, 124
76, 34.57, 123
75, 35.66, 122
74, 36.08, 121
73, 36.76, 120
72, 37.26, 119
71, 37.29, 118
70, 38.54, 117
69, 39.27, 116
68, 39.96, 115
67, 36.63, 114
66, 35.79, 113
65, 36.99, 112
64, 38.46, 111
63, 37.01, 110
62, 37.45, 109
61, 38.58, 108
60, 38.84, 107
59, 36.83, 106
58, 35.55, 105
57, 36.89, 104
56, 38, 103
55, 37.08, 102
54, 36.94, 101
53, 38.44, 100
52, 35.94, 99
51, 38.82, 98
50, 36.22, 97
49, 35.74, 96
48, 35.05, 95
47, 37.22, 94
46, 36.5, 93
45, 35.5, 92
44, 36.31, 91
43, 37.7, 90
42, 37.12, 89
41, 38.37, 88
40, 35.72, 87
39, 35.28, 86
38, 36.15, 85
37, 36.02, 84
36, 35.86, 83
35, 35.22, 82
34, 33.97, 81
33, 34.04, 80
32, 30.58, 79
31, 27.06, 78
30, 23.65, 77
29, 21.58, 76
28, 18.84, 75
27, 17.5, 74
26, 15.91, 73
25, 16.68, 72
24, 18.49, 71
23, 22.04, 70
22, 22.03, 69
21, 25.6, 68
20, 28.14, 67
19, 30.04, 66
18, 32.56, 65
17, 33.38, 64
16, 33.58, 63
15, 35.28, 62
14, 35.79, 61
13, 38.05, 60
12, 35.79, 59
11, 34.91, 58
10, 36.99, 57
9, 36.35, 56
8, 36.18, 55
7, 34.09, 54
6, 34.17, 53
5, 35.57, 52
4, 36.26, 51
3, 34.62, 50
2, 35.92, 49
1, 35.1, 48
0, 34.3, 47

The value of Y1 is 7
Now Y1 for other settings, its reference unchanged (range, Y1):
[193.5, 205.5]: 3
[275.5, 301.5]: 15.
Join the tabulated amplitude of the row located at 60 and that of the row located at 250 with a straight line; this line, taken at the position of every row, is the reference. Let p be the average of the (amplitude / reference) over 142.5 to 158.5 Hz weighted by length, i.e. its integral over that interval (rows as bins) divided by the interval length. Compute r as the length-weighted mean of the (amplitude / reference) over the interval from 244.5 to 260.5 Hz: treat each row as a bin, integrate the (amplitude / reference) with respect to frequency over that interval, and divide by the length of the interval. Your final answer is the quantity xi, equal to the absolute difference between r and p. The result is 0.09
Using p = 0.93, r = 1.03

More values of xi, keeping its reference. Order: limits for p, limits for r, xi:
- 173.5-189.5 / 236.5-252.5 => 0.03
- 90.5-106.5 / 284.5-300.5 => 0.04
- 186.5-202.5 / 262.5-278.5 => 0.23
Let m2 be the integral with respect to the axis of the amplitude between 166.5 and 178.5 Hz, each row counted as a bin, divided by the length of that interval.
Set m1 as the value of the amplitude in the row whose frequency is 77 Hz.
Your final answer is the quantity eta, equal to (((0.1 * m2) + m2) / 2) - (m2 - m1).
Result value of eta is 7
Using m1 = 23.65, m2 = 36.9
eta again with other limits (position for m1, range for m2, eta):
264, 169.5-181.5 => 17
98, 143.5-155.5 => 23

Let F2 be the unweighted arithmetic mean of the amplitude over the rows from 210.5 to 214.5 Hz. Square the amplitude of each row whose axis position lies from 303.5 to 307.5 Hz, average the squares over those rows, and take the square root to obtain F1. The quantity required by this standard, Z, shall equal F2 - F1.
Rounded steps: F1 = 35.96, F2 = 40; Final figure 4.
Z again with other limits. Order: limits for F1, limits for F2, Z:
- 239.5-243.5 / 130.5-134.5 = -17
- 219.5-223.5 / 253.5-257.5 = -2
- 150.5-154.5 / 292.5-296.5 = 0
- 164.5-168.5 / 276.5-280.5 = -11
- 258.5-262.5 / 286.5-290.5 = -1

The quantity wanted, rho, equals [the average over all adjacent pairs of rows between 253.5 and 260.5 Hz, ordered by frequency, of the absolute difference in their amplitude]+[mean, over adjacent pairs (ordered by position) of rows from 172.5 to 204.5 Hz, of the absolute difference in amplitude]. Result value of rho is 3.24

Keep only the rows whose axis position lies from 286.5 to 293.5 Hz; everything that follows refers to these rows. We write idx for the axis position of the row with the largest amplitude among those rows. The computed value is 293 Hz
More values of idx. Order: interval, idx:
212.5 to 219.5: 217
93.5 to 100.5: 98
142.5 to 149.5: 148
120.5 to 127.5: 121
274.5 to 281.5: 281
